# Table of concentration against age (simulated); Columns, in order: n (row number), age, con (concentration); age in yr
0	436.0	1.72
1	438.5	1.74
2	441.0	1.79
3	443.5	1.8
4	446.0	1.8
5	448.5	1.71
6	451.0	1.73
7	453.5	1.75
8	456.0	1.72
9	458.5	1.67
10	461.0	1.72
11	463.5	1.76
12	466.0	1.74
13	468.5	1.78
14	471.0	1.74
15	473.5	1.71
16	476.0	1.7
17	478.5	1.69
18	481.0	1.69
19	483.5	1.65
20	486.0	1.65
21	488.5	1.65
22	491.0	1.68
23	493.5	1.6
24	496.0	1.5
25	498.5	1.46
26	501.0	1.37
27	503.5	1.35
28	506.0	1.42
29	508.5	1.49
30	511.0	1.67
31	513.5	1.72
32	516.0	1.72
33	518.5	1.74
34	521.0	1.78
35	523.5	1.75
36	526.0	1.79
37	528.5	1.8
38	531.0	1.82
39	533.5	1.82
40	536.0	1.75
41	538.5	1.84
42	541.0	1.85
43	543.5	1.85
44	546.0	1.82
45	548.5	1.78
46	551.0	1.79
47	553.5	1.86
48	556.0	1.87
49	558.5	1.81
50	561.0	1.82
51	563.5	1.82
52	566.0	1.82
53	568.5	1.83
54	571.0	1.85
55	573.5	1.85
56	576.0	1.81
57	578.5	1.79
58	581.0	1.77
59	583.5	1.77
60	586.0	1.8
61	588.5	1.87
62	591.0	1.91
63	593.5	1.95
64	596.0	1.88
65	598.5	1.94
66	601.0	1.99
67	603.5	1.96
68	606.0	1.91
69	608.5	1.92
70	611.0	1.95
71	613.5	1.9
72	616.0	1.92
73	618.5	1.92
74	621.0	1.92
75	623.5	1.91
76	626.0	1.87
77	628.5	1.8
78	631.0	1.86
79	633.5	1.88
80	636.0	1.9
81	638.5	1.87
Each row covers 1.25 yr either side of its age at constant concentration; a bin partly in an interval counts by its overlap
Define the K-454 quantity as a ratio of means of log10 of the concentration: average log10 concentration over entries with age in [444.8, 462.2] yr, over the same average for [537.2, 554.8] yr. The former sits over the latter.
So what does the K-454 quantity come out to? 0.91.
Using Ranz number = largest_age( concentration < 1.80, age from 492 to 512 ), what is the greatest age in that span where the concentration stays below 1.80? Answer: 511.0 yr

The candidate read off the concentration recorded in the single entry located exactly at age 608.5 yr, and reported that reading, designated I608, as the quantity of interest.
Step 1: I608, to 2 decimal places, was 1.92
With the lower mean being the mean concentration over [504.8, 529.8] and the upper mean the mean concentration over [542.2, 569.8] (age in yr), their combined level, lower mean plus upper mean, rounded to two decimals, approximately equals 3.51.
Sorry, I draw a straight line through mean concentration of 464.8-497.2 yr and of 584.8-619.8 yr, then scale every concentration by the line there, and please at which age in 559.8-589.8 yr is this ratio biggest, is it 571.0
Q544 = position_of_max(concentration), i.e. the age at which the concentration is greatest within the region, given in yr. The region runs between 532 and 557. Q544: 556.0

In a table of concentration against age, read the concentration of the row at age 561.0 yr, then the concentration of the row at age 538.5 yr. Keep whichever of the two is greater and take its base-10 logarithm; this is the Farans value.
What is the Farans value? 0.265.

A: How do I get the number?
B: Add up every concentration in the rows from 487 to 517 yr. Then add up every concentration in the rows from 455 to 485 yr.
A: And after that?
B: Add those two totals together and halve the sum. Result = 19.60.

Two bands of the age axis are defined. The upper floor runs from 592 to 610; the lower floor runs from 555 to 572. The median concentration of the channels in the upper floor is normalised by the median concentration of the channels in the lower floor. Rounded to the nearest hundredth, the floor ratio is 1.07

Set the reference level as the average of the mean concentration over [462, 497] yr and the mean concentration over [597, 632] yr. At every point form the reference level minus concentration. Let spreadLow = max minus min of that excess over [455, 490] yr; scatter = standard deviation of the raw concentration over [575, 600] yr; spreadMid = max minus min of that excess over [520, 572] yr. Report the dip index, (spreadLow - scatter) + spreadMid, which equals 0.18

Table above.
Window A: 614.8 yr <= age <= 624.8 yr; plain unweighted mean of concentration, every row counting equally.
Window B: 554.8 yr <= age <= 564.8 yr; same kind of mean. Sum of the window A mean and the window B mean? 3.75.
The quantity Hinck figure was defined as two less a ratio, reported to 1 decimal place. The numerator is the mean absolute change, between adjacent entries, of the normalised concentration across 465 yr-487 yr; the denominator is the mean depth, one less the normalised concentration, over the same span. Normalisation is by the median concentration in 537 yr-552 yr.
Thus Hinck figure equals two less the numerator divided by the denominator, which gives 1.8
